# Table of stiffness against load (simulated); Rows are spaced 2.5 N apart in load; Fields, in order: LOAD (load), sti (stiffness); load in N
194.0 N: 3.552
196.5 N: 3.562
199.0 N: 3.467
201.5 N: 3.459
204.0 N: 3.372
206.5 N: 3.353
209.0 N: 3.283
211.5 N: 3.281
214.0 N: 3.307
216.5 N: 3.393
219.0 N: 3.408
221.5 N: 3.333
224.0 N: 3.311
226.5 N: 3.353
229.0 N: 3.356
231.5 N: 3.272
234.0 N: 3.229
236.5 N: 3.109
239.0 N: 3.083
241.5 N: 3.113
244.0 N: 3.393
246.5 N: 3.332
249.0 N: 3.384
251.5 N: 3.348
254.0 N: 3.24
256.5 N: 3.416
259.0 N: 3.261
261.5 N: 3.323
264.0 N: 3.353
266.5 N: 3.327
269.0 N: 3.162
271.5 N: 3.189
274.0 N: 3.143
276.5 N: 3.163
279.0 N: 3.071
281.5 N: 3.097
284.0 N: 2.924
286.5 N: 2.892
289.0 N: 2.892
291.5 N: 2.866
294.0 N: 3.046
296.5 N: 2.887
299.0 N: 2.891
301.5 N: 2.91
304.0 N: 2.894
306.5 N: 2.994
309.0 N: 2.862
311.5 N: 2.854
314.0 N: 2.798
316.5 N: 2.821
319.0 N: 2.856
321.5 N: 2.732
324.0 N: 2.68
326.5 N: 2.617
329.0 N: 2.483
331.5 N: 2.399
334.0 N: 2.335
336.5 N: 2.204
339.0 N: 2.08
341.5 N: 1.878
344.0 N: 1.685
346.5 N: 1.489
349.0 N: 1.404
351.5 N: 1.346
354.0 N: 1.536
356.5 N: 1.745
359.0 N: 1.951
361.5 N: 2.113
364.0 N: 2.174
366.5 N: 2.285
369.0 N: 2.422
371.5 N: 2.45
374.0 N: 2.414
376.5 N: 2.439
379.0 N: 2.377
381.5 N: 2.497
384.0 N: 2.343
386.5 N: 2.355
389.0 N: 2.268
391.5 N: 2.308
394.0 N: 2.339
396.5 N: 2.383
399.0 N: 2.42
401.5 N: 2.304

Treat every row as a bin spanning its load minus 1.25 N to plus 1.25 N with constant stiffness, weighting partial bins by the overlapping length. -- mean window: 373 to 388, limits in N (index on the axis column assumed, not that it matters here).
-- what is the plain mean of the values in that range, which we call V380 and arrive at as 2.40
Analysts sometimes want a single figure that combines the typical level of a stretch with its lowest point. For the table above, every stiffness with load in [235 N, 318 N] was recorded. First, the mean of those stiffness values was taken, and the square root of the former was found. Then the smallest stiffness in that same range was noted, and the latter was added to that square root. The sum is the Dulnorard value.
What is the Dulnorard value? 4.6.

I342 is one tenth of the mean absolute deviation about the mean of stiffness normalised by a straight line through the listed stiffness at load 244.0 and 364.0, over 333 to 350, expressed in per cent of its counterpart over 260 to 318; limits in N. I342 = 48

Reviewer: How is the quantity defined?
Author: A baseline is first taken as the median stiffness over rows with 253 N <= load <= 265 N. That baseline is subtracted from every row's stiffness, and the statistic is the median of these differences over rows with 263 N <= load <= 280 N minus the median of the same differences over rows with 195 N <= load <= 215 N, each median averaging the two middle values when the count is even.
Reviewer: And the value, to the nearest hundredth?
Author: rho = -0.20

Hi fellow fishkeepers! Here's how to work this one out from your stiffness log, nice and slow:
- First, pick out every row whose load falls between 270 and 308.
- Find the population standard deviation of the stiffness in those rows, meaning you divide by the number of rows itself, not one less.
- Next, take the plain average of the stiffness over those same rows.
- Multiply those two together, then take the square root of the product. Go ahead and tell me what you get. 0.58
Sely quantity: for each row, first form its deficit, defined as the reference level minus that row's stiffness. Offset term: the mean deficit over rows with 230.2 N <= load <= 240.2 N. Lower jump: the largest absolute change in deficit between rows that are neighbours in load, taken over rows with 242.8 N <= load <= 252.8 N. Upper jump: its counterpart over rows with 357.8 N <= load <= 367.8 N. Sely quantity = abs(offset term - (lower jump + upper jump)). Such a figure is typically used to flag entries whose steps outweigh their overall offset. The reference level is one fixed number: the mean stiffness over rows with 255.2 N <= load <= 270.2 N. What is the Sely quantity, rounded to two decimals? 0.09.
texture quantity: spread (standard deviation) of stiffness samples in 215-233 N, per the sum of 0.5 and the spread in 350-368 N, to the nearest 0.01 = 0.05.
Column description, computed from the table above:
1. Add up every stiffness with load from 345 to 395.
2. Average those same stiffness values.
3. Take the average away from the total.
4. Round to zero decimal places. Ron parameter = 40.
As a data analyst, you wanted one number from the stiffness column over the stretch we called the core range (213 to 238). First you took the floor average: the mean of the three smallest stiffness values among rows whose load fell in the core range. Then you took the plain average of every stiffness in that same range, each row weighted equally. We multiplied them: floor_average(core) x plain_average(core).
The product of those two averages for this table 11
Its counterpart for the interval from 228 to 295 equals 9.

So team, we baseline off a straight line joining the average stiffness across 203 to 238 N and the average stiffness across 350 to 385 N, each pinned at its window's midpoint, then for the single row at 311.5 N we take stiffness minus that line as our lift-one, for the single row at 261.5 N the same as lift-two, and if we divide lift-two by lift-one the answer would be 1.3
